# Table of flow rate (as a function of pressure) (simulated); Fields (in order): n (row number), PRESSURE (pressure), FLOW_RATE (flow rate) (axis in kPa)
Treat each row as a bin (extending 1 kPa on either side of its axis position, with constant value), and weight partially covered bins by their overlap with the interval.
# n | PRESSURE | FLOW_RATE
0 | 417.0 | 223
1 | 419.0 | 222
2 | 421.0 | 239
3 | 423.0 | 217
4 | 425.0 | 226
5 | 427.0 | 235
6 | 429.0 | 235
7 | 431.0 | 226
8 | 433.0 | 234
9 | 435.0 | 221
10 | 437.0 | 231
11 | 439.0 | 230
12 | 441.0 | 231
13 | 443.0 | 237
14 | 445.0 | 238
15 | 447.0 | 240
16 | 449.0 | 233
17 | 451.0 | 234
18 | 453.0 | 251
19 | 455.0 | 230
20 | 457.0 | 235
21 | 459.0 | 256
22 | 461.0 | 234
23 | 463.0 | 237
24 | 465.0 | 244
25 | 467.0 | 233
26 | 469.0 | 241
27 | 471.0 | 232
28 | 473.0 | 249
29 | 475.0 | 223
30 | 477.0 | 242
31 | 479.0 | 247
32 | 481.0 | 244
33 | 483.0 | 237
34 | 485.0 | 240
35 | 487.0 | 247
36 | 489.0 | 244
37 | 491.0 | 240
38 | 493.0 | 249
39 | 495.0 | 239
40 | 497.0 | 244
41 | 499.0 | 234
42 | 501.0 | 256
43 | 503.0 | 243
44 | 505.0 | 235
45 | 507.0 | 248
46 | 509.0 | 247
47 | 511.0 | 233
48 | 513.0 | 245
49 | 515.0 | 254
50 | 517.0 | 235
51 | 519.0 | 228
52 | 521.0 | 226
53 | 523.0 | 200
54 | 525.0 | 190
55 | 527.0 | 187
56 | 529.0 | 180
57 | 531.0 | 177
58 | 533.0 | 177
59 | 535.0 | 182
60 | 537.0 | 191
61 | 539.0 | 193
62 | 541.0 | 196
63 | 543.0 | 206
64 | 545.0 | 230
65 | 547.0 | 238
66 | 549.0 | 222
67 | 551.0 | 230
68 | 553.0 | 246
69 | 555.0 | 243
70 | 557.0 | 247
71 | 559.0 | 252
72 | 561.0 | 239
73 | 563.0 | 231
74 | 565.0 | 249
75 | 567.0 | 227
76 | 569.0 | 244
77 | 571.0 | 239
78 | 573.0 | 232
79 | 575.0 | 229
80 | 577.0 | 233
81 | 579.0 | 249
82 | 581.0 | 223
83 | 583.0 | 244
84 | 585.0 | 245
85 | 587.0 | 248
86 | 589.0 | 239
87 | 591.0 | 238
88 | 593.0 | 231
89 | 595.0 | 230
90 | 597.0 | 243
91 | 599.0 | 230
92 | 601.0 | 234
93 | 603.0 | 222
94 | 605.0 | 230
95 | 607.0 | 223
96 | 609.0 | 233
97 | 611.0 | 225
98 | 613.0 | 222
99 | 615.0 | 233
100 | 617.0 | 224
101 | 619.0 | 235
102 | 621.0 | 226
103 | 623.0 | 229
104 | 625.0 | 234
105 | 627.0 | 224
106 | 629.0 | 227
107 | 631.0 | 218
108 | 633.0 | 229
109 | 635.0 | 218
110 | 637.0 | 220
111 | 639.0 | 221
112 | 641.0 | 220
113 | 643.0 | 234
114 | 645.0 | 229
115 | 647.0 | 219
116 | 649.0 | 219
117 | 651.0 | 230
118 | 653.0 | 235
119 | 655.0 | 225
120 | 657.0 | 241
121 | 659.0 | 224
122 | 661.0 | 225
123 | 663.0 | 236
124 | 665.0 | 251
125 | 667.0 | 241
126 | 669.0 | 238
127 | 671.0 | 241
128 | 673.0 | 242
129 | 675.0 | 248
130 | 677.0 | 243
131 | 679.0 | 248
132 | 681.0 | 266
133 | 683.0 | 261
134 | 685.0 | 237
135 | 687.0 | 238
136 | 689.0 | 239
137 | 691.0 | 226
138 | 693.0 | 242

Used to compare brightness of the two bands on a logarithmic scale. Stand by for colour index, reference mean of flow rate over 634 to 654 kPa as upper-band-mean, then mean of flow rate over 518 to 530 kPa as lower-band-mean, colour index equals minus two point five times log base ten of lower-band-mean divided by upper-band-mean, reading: 0.12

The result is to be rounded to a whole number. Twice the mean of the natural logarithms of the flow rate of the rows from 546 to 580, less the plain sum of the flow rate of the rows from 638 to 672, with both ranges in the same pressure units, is -3918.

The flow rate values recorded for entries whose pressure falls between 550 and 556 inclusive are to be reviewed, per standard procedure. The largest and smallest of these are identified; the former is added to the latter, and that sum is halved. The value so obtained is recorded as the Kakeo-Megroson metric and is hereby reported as 238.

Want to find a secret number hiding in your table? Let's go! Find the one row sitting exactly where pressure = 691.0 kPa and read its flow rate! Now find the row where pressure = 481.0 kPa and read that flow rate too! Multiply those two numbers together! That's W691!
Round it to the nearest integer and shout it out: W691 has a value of 55144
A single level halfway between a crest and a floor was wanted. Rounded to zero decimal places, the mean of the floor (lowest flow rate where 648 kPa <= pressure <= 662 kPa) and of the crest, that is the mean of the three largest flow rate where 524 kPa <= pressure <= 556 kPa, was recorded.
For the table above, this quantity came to 231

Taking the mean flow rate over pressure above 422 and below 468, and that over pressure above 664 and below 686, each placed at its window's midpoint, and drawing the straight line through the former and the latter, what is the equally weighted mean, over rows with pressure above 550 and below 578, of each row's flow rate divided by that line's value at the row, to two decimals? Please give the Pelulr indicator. 0.99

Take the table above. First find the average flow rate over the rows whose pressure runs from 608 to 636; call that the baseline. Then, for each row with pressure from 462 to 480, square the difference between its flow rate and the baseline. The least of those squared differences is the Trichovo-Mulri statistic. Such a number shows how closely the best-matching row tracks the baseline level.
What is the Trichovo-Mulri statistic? 15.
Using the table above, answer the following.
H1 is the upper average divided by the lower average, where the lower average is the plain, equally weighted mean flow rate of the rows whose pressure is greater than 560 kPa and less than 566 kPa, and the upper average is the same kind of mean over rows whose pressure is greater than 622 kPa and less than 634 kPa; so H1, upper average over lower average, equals 0.95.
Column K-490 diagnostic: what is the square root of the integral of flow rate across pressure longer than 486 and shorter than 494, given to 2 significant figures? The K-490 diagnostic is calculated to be 44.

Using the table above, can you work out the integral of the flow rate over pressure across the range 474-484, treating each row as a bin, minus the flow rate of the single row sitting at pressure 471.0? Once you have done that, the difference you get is 2154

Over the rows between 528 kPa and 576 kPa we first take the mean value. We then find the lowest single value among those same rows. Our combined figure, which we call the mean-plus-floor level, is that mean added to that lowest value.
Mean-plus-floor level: 398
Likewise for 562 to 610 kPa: 457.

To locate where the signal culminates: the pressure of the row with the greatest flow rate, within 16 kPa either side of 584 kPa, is 579.0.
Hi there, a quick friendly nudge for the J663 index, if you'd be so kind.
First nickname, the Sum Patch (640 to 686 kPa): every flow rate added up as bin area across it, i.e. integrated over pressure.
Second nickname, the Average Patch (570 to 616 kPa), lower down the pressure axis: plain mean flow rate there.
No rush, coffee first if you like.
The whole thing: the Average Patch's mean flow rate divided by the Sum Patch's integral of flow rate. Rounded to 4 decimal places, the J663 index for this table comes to 0.0214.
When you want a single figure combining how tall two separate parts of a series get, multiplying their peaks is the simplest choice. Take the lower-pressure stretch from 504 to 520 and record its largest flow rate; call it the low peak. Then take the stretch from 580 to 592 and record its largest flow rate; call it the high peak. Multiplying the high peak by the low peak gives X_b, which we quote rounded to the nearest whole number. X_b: 62992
